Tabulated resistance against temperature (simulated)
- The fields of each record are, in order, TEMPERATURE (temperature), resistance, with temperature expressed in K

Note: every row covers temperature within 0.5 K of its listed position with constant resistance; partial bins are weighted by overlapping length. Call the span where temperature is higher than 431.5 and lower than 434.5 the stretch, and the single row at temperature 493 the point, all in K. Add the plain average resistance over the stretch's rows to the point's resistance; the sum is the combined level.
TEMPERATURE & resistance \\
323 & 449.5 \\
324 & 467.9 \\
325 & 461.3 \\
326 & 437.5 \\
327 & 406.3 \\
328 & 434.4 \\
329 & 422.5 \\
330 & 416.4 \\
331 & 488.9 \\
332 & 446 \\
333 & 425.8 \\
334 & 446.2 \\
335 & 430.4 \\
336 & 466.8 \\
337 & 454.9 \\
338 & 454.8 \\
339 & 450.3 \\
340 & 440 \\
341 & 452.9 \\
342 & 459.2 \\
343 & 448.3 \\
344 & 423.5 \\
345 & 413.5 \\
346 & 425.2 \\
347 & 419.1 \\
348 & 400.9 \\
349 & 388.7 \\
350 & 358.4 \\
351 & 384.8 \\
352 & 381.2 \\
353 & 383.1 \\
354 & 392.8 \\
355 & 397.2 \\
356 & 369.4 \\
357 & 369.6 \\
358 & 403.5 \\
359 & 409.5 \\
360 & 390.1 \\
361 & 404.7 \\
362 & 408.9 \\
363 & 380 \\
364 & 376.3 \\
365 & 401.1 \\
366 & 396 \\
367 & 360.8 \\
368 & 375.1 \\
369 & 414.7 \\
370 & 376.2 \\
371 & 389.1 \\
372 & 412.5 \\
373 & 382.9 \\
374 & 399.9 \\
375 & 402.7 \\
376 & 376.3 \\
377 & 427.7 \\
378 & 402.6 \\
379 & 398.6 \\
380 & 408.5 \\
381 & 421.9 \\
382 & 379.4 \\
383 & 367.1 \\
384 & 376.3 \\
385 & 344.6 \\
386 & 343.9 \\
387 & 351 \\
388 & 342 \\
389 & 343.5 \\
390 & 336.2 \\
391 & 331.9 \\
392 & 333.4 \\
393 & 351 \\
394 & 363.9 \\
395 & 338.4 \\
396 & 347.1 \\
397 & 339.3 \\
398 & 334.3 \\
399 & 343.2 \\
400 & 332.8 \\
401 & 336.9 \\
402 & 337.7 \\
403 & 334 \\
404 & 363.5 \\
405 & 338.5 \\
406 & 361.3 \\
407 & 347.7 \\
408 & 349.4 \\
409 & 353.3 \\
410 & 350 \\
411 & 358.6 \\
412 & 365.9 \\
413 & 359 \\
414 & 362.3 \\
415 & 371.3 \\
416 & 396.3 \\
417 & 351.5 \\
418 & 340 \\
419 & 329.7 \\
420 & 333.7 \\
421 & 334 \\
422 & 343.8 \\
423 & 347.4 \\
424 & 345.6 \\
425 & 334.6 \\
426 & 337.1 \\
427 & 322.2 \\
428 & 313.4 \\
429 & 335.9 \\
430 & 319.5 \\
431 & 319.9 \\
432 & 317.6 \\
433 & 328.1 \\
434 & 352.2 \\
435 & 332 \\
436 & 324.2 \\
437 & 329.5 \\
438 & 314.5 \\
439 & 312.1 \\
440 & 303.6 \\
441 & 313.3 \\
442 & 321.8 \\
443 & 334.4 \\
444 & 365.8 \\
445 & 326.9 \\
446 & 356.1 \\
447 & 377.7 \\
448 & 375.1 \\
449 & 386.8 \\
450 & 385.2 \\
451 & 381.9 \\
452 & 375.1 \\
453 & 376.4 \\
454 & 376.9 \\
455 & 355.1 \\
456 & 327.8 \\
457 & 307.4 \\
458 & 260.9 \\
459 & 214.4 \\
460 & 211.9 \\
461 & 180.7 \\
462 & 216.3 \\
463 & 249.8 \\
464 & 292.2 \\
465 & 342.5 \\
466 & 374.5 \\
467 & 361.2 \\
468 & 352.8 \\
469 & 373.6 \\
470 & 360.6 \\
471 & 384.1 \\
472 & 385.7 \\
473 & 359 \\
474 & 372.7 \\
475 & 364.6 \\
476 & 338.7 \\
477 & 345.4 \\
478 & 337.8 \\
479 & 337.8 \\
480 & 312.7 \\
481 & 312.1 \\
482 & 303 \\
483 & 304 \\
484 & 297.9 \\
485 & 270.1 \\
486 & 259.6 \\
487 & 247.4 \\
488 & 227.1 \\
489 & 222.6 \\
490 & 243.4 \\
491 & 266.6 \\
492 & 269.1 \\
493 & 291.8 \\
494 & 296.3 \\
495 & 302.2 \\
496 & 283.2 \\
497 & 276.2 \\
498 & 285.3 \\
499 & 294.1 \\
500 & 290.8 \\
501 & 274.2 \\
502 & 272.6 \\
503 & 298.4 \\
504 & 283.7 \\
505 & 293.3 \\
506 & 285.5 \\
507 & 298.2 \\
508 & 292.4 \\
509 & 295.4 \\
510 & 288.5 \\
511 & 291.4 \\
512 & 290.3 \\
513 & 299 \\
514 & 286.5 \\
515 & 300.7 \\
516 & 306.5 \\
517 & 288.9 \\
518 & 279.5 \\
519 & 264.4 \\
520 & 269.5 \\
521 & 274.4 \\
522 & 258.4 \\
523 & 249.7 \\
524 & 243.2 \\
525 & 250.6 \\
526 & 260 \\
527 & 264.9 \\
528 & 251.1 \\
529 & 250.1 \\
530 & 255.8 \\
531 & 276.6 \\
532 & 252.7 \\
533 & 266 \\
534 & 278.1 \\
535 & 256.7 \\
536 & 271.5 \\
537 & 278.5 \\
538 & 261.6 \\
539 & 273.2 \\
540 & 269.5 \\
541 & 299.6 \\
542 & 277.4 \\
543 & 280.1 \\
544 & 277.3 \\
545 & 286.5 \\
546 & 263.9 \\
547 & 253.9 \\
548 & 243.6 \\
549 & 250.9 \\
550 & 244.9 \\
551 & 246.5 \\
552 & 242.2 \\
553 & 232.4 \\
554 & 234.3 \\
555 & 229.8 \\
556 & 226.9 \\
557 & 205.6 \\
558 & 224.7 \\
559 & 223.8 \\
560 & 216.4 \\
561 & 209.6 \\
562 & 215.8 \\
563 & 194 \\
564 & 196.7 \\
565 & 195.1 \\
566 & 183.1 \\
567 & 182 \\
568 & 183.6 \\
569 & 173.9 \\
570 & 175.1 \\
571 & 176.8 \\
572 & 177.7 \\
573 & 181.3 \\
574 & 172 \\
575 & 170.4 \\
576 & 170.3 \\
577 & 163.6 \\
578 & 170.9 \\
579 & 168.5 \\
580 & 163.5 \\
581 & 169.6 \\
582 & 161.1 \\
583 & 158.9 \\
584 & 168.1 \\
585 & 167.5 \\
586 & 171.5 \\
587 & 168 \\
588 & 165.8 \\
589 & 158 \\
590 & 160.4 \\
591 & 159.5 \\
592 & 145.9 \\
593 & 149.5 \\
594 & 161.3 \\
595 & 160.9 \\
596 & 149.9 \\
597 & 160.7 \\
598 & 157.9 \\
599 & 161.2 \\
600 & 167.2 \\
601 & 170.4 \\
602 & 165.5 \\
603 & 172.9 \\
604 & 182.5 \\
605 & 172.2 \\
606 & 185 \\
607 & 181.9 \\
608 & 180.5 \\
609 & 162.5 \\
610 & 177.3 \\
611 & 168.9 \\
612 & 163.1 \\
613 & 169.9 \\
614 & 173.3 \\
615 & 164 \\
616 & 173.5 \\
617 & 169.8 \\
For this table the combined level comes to 624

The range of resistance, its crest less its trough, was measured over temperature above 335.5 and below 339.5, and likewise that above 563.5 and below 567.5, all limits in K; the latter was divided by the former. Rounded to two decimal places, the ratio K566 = 0.89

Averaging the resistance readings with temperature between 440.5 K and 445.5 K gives 332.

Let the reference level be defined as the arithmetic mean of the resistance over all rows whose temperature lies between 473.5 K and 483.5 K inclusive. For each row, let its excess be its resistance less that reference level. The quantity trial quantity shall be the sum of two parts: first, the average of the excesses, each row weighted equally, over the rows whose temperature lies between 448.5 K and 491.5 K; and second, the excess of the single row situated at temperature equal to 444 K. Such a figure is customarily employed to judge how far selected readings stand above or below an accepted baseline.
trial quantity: 15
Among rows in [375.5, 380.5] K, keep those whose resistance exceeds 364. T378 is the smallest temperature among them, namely 376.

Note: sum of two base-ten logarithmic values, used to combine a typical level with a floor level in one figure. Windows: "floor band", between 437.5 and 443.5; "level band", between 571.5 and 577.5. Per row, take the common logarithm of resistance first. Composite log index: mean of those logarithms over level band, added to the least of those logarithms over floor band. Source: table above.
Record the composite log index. 4.72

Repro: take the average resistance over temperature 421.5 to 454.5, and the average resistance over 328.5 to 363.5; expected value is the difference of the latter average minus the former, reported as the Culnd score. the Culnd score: 75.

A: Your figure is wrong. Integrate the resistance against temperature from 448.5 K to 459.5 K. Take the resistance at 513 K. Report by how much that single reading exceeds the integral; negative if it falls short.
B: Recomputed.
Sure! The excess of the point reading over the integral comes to -3449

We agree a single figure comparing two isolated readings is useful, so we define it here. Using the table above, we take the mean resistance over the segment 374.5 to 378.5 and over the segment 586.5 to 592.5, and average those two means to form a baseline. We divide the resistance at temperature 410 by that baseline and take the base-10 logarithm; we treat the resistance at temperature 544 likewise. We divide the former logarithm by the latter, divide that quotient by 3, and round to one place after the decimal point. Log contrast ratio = -5.6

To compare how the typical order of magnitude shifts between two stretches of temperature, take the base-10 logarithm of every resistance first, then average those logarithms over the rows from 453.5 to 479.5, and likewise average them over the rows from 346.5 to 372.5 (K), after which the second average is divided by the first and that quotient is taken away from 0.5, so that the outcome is -0.537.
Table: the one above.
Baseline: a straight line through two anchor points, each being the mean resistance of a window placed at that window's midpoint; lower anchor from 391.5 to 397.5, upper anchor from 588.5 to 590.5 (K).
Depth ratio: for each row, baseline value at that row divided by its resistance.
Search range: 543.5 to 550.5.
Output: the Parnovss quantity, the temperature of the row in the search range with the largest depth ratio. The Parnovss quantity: 548 K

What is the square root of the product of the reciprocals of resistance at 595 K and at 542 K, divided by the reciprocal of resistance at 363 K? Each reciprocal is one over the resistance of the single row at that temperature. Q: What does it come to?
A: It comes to 1.8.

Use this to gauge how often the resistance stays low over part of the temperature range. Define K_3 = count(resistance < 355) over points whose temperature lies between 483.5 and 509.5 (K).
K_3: 26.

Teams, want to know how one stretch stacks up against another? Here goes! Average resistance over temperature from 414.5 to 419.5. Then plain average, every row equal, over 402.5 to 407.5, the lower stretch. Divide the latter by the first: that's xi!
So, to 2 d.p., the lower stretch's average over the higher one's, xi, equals 0.98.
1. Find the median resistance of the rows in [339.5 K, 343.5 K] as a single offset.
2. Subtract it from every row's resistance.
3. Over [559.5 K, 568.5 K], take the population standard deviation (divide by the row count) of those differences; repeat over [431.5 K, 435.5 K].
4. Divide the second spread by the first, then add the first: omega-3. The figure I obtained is 14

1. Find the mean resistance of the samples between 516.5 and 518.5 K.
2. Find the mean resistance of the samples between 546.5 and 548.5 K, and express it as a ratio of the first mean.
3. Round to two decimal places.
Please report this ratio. 0.88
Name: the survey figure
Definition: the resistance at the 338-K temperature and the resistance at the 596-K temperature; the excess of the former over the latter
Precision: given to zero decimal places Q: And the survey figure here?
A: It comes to 305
